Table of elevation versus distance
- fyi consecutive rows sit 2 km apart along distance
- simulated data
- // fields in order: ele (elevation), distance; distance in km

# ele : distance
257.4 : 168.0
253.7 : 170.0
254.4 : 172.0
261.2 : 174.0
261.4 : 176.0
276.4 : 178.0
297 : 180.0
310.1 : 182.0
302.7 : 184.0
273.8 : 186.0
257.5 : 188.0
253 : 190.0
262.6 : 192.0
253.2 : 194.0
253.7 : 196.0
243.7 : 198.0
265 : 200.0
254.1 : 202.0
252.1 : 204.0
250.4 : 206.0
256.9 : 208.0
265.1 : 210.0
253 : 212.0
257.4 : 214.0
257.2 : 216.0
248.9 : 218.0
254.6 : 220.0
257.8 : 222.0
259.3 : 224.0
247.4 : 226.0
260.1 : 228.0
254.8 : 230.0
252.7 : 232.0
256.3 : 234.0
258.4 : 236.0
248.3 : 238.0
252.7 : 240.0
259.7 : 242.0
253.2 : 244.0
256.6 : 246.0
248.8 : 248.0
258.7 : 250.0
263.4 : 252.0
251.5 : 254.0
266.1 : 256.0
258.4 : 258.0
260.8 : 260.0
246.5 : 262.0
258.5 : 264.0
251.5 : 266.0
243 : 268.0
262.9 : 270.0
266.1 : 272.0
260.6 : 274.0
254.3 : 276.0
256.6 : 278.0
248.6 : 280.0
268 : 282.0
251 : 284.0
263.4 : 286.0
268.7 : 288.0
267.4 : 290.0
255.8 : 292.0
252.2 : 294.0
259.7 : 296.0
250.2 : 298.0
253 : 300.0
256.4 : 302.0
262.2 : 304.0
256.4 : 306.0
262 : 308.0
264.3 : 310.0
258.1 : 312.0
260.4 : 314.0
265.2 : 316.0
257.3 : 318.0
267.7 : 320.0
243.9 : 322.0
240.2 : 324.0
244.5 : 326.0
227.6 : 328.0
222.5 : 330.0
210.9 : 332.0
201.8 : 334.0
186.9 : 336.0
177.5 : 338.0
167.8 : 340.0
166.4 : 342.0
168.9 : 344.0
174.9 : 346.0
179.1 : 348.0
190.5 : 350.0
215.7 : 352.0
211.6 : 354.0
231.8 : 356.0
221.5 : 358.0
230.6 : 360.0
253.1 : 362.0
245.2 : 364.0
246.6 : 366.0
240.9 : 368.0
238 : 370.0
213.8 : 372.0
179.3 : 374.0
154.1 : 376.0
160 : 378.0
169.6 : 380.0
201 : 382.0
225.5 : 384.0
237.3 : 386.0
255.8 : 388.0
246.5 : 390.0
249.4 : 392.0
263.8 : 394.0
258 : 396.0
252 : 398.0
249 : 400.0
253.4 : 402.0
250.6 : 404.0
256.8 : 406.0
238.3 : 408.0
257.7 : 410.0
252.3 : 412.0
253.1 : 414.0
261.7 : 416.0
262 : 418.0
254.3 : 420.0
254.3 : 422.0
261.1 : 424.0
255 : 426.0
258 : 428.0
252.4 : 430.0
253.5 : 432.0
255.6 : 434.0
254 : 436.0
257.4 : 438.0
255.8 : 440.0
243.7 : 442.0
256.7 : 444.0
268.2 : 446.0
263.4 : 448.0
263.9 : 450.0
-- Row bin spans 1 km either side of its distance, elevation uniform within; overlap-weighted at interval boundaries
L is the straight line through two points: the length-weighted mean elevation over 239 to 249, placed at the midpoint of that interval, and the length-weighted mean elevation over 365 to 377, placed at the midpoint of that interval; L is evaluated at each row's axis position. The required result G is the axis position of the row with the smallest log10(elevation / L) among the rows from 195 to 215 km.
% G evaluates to 198.0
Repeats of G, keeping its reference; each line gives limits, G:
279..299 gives 280.0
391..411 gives 408.0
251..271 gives 268.0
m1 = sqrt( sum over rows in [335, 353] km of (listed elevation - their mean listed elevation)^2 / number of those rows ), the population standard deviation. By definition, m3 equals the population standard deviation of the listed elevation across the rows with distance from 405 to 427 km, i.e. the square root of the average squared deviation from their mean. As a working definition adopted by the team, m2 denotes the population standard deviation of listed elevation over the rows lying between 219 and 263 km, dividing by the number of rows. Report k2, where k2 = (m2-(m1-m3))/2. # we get -2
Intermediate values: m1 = 15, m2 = 5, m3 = 6.3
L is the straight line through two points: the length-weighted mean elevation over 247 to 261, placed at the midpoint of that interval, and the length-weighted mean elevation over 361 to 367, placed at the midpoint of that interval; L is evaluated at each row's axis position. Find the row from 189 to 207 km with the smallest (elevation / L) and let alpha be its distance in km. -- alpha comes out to 198.0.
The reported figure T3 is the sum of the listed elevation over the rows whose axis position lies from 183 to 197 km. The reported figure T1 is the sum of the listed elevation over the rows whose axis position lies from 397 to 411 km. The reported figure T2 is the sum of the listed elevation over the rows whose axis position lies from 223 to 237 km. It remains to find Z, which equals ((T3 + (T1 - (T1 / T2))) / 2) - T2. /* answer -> 18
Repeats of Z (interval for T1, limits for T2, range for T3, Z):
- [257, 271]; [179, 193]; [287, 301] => -163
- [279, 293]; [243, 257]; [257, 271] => 3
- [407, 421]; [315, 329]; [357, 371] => -19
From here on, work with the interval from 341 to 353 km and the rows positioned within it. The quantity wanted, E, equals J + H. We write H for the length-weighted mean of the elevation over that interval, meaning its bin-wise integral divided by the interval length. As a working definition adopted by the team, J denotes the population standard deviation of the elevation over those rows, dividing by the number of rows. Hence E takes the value 199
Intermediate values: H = 183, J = 16.7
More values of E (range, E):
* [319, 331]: 256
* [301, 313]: 263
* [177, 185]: 309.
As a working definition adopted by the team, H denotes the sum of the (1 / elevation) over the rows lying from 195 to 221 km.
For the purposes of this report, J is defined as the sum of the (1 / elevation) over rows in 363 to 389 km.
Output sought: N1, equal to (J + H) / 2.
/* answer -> 0.0570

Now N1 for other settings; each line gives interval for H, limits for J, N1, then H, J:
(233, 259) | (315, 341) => 0.0550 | 0.0507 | 0.059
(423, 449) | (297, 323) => 0.0505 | 0.0507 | 0.050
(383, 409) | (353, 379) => 0.0568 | 0.0523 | 0.061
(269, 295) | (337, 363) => 0.0583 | 0.0501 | 0.067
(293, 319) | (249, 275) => 0.0504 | 0.0504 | 0.051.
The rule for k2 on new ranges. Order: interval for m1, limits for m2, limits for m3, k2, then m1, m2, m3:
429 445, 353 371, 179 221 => 13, 4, 12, 17.7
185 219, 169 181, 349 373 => 13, 7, 15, 17.4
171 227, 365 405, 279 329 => 14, 16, 34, 9.7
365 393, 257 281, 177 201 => -4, 35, 7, 20.9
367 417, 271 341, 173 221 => 5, 33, 26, 16.8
